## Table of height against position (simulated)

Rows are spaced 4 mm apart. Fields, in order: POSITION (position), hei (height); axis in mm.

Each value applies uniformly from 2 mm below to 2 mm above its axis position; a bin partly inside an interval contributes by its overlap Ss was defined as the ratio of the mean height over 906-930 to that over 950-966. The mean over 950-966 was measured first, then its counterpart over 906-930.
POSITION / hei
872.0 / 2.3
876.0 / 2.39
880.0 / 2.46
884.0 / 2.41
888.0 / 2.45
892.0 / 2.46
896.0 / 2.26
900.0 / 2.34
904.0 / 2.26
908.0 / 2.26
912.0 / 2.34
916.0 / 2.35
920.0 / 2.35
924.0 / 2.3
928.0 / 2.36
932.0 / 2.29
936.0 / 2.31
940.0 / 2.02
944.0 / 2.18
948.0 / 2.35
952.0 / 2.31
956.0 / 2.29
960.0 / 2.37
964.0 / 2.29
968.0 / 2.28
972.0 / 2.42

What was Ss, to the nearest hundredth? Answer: 1.01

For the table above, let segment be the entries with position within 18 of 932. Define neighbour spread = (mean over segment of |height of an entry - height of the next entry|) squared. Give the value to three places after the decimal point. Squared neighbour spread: 0.011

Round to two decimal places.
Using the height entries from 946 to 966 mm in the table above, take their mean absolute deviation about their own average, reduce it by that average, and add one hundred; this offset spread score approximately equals 97.71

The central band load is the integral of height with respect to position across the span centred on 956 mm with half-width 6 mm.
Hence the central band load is 28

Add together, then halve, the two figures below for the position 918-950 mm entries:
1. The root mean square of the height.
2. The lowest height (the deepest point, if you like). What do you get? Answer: 2.15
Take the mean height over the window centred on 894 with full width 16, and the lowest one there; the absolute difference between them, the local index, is 0.12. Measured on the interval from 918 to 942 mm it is 0.25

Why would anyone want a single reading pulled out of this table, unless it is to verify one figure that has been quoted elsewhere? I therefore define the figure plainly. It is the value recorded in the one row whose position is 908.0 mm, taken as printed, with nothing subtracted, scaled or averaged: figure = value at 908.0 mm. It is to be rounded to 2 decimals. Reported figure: 2.26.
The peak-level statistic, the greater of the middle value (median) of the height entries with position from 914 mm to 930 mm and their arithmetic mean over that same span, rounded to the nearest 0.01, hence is 2.35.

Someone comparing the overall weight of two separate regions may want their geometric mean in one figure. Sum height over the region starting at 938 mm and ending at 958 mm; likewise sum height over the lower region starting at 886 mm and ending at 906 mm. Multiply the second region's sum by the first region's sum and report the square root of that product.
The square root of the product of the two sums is 11.5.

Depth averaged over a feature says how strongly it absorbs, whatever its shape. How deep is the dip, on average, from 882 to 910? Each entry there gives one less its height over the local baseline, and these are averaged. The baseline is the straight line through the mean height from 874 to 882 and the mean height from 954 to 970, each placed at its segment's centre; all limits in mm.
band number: 0.021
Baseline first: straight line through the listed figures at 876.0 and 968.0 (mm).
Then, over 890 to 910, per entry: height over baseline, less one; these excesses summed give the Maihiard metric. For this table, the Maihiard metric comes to -0.10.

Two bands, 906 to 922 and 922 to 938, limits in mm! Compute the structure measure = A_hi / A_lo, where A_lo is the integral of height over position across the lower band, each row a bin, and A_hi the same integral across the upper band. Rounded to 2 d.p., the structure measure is 1.00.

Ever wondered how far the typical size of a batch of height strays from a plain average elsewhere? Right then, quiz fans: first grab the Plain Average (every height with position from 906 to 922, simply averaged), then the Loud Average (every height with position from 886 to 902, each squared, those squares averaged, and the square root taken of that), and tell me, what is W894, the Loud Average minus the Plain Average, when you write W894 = 0.05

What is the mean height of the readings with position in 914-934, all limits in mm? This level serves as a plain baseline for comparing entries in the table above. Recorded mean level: 2.33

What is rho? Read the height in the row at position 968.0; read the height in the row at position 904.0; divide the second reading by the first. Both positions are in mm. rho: 0.99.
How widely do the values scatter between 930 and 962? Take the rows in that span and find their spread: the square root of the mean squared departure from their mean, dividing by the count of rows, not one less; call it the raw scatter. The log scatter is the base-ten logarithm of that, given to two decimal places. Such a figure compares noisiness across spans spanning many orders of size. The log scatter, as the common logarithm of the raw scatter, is -0.97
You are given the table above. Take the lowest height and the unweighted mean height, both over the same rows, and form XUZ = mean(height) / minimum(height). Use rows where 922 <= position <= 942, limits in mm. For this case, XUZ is 1.12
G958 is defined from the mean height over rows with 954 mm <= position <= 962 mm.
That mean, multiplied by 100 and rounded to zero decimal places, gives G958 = 233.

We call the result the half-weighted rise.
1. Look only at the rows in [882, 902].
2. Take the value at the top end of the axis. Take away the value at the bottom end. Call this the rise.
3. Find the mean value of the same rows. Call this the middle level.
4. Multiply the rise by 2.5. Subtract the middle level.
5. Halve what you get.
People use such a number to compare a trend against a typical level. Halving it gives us -1.28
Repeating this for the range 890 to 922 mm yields -1.30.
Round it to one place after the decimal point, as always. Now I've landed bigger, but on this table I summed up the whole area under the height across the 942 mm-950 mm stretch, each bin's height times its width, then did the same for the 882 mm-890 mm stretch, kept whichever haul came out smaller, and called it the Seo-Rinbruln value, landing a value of 18.1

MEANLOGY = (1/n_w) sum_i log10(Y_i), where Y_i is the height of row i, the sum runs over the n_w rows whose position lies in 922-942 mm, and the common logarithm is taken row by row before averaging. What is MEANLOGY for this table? 0.353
